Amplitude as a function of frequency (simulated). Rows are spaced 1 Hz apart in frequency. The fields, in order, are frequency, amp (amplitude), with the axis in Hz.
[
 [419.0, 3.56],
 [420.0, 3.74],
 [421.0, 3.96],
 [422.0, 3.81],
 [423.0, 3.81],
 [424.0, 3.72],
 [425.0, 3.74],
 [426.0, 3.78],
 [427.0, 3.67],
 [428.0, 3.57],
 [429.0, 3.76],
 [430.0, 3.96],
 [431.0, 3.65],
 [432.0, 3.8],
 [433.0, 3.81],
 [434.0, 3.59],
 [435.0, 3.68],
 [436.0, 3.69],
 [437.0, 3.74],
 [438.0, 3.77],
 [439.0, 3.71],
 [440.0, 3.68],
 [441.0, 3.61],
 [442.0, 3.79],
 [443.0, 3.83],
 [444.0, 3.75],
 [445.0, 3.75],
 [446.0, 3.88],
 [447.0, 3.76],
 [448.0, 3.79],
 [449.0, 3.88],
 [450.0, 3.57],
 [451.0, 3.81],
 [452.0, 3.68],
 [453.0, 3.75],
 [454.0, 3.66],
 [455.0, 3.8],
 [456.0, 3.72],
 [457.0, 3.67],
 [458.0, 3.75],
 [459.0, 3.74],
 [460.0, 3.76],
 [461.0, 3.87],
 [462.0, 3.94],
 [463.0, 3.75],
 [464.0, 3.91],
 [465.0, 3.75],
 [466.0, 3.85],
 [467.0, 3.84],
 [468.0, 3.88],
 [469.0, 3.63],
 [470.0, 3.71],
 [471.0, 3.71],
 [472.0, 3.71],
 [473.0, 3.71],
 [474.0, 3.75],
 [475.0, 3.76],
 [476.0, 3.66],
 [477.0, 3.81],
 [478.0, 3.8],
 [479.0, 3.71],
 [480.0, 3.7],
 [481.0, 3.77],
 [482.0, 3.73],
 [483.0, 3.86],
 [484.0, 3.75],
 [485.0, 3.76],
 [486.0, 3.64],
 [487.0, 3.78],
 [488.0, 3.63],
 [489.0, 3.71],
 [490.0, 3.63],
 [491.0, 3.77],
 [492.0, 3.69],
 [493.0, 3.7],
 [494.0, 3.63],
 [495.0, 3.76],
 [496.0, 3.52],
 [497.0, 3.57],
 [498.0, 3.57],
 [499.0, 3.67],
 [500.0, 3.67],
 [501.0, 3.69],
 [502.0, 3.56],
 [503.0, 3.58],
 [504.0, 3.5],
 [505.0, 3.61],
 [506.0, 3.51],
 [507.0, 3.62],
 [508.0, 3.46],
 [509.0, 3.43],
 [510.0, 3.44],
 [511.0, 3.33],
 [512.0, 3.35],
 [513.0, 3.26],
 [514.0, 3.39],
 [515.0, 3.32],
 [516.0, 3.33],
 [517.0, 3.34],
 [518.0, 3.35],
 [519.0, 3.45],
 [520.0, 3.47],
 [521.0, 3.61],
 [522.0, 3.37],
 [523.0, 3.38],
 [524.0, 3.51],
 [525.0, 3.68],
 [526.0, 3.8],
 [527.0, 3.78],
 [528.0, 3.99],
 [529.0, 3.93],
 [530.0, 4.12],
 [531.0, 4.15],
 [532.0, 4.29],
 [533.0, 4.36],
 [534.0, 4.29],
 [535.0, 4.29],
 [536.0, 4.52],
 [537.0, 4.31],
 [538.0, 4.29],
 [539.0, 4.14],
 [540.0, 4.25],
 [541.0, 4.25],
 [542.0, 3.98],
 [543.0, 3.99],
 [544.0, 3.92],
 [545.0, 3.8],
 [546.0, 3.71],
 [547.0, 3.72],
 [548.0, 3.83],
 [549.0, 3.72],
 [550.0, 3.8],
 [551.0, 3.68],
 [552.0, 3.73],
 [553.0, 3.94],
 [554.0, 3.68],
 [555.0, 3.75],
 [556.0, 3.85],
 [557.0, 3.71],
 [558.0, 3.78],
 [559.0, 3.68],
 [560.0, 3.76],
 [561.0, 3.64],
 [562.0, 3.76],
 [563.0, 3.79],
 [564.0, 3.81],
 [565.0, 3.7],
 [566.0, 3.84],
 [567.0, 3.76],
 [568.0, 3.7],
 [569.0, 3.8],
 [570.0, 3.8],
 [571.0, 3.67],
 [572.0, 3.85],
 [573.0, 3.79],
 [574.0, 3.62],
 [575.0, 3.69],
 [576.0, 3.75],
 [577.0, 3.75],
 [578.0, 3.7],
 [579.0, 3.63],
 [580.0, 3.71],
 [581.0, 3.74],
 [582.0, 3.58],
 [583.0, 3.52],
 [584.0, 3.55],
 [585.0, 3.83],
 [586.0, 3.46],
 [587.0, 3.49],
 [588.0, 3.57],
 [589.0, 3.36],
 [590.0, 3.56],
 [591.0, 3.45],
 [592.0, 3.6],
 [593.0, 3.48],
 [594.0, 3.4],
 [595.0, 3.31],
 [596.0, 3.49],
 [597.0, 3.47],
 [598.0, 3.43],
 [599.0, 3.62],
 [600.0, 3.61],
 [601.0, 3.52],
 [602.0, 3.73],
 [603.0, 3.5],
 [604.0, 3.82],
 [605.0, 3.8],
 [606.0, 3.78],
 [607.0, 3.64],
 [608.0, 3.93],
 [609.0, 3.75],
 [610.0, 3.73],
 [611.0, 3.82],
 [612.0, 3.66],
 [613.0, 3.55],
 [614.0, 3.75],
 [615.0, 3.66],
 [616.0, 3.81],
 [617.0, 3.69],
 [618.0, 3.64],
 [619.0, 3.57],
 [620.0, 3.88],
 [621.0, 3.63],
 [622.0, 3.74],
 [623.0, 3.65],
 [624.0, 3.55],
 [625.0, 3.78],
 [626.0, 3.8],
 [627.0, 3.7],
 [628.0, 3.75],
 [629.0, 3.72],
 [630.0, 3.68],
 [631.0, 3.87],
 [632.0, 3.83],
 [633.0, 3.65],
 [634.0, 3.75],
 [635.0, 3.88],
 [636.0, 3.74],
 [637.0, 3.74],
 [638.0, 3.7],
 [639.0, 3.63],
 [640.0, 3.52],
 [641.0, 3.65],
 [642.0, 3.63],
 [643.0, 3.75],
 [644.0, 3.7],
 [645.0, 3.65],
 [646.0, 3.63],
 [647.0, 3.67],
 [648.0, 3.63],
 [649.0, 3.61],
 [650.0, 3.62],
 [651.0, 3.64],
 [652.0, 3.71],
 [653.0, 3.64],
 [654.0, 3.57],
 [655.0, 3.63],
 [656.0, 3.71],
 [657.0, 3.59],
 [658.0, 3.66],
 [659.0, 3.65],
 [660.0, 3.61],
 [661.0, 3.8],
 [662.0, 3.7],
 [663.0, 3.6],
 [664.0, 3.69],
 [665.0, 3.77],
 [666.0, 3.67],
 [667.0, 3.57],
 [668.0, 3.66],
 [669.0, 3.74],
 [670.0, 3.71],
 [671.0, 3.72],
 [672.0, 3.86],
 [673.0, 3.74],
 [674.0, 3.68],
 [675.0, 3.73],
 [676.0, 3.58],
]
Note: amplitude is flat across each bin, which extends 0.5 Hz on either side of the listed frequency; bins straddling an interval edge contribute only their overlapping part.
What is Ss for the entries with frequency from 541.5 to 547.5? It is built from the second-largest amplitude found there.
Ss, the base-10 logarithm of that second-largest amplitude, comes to 0.600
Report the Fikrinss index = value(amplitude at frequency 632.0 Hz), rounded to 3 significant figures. 3.83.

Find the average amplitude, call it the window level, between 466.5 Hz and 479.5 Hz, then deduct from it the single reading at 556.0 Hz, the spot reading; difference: -0.11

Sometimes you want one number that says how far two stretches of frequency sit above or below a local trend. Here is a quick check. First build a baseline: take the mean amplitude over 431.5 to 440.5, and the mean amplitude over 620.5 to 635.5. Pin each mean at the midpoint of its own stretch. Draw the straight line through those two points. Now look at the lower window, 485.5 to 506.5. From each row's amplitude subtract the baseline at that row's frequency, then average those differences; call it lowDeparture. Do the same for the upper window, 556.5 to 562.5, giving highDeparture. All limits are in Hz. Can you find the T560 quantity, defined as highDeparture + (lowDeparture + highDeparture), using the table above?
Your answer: -0.10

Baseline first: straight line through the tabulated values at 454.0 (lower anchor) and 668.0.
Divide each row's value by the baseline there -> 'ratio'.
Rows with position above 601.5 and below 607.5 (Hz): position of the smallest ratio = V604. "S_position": 603.0 Hz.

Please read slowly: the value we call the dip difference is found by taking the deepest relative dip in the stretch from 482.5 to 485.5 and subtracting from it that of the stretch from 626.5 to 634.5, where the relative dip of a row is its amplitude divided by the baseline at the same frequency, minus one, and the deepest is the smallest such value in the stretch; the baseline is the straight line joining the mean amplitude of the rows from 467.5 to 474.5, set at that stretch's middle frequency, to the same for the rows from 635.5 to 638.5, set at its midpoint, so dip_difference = 0.026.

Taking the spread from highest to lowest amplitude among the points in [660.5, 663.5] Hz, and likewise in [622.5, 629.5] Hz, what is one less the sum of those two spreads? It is 0.55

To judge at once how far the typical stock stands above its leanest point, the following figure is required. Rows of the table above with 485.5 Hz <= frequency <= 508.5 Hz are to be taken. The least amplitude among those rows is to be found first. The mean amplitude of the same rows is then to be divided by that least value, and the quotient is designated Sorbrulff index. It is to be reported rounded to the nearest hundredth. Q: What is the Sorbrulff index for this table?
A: 1.05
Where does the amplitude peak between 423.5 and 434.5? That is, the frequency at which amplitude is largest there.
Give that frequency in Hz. 430.0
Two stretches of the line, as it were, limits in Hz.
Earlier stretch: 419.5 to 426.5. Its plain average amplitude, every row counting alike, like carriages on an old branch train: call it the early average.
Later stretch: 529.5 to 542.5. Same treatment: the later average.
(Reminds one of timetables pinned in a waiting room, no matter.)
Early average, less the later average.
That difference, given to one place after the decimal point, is -0.5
